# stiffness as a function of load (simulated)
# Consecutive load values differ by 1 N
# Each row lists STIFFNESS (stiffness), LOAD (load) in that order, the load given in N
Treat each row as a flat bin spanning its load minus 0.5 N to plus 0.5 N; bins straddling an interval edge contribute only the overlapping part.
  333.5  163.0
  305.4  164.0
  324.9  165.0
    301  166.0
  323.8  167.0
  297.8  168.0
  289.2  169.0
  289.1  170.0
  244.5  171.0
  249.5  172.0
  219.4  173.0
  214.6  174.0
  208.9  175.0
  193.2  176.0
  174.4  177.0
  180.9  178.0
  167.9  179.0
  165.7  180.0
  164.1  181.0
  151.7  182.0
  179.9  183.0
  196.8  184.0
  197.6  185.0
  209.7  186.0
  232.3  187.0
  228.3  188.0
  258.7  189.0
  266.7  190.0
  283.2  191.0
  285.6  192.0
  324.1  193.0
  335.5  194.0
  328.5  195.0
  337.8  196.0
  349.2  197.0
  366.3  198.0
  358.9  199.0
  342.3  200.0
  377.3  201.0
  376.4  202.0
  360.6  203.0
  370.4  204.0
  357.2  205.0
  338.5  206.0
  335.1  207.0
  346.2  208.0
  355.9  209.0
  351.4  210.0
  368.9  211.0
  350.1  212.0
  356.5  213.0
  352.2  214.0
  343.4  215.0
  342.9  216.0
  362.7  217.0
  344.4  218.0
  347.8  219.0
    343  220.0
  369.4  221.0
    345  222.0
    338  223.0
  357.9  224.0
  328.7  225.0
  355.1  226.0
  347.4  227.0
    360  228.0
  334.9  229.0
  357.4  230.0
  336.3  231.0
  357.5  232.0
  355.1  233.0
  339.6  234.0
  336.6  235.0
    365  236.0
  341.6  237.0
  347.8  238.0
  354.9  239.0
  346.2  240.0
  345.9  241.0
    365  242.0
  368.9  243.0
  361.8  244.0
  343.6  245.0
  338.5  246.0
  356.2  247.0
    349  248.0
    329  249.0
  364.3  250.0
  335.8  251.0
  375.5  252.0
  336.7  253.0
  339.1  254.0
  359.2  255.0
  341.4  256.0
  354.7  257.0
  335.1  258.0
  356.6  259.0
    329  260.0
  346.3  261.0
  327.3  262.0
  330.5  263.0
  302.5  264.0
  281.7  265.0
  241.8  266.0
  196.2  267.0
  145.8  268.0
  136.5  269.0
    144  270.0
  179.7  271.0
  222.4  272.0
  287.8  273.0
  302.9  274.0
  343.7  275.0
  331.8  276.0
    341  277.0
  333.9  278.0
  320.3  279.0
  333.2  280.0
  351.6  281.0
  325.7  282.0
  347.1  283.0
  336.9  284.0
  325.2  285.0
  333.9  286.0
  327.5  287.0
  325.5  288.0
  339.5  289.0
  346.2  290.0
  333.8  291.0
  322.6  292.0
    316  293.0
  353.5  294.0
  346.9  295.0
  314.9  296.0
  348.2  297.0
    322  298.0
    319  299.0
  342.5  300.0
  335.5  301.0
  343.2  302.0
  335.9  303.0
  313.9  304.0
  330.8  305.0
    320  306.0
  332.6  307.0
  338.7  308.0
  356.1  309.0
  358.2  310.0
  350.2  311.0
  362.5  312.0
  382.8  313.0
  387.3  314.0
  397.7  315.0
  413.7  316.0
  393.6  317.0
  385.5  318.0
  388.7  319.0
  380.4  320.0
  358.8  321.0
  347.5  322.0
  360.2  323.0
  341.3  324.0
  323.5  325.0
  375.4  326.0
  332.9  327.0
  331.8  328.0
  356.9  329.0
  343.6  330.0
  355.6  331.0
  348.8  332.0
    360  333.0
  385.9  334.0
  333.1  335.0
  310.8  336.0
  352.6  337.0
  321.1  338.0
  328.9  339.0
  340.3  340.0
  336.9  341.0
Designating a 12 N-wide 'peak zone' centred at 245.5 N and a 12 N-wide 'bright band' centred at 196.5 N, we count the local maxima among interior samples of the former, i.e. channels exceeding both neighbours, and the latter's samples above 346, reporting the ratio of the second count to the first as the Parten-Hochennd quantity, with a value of 1.7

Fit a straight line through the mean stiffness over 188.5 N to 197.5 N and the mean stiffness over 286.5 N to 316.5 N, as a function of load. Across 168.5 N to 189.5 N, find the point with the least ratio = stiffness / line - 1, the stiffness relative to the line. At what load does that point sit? 182.0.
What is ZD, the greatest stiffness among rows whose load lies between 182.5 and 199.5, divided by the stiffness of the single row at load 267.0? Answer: 1.87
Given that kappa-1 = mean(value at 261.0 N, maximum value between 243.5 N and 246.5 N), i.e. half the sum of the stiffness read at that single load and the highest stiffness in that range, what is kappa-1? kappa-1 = 354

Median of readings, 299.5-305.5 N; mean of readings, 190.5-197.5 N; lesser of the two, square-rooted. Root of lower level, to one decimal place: 17.9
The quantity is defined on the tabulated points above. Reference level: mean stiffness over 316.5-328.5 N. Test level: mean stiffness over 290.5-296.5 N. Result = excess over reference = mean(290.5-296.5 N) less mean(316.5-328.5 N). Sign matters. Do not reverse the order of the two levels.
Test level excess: -29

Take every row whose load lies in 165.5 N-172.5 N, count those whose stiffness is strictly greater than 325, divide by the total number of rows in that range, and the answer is 0.00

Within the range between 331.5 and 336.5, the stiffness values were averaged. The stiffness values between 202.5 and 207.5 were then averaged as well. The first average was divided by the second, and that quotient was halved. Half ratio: 0.493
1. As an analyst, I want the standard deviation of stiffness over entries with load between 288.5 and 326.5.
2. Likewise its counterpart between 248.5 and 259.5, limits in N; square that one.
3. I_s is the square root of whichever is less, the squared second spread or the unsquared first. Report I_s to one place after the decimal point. 5.1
